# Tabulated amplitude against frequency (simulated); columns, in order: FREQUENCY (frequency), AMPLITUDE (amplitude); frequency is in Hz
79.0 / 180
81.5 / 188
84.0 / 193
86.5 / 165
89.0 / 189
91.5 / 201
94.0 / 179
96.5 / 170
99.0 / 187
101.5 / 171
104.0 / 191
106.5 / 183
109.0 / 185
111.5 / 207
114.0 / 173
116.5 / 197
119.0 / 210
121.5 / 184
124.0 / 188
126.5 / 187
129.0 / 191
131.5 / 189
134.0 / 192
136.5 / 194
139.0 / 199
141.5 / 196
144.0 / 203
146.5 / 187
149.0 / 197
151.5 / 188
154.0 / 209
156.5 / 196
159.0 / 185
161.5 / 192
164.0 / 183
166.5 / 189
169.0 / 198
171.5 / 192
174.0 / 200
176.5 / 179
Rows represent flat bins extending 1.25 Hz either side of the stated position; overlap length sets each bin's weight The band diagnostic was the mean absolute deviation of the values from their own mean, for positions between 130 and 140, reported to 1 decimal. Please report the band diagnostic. 3.0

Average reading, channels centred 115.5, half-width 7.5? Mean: 193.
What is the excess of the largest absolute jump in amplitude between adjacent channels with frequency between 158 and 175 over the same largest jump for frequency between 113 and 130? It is -17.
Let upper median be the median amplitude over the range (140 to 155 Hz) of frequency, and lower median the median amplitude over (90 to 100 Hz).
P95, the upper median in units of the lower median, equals 1.07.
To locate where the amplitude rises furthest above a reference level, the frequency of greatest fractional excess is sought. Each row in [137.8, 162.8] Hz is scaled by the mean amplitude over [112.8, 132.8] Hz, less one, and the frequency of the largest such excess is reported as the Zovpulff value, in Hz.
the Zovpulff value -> 154.0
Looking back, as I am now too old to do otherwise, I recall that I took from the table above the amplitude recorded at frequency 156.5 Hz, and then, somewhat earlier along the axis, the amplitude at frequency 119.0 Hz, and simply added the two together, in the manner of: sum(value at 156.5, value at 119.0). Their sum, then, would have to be 406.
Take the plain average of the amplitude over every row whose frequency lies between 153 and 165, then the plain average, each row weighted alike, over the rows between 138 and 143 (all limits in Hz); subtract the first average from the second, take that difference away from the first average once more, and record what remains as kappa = 188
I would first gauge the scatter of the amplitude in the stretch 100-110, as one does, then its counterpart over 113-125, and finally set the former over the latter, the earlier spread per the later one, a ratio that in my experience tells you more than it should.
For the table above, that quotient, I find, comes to 0.6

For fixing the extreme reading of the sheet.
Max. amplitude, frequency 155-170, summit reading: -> 198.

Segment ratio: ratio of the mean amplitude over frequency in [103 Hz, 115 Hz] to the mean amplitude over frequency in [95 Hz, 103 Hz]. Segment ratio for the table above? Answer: 1.07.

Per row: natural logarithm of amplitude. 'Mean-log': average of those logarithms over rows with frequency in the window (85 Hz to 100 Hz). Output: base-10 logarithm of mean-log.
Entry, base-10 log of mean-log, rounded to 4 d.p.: 0.7161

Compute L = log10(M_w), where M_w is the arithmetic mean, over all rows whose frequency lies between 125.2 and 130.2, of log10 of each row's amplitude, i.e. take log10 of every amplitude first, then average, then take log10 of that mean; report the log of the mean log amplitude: 0.357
